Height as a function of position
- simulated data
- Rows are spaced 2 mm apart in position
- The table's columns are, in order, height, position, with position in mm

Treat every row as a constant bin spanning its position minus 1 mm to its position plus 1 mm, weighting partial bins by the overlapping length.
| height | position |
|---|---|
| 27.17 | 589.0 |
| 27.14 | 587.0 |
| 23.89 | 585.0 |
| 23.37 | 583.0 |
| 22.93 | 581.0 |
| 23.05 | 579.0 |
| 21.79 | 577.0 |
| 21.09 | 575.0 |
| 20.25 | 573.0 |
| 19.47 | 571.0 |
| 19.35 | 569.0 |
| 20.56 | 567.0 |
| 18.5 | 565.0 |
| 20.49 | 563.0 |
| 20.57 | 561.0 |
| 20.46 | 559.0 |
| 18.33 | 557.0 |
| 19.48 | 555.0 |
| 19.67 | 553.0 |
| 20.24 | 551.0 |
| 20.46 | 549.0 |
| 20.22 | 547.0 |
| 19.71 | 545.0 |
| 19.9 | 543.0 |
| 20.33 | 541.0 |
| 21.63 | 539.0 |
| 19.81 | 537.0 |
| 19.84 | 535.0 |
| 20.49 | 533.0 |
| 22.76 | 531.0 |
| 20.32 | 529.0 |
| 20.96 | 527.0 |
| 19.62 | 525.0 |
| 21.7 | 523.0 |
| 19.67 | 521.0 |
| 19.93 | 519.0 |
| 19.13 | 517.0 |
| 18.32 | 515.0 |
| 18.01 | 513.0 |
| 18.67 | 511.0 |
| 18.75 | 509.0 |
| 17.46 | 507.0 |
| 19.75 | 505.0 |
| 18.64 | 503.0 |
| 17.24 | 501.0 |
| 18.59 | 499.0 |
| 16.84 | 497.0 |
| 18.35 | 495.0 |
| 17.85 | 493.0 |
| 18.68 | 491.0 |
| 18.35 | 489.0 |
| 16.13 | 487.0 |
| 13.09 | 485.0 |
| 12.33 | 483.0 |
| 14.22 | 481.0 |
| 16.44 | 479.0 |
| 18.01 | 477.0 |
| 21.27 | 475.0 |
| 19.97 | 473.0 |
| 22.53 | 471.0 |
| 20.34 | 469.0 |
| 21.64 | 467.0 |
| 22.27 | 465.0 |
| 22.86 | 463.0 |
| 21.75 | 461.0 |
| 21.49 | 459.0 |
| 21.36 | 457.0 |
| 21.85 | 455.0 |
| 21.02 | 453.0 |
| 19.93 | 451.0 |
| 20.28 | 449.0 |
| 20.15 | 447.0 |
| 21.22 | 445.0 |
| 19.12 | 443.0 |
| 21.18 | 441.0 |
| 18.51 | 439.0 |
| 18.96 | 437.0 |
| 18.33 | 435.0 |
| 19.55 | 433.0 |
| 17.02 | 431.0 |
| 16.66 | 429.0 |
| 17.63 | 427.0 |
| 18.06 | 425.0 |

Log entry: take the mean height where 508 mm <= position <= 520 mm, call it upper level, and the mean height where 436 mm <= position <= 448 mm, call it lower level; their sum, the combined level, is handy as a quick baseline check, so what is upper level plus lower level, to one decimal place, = 38.7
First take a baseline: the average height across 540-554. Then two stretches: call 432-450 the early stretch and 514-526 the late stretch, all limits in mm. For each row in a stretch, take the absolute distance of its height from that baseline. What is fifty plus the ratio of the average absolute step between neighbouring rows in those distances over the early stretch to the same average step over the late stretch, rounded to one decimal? 50.6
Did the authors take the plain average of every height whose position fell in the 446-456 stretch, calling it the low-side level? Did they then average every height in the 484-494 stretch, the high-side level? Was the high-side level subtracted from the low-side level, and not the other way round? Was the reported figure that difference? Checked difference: 3.8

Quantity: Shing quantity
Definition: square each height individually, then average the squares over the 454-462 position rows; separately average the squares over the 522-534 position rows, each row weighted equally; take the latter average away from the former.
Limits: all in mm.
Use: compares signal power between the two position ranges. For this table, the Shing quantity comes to 26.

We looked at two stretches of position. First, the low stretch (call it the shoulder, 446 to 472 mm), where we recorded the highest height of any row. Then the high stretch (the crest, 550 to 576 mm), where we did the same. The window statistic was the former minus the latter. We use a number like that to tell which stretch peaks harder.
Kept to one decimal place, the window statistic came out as 1.8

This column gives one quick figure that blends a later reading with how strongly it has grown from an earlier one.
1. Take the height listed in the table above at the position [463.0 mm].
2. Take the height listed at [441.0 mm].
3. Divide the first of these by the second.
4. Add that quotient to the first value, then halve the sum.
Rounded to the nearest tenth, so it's 12.0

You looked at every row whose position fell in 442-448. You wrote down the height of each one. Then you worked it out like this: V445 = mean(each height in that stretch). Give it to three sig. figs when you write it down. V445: 20.2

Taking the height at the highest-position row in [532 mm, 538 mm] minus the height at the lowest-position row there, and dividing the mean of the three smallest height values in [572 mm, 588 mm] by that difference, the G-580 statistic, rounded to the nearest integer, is -31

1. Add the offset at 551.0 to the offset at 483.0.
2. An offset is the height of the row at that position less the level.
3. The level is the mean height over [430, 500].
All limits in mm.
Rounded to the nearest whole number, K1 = -6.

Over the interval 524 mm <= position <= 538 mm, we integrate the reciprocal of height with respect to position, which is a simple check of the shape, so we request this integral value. 0.7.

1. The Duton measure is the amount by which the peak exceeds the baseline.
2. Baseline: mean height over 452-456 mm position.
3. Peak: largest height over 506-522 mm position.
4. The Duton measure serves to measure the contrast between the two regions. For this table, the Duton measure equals -2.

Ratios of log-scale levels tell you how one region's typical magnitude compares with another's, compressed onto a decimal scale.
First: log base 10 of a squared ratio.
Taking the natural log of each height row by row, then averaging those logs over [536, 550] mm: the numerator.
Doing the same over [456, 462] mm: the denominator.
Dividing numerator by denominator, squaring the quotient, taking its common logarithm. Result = -0.02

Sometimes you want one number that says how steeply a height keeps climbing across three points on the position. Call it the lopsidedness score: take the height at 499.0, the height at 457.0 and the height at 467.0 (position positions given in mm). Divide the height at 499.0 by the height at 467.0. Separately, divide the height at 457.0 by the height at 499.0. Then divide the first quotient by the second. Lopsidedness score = 0.75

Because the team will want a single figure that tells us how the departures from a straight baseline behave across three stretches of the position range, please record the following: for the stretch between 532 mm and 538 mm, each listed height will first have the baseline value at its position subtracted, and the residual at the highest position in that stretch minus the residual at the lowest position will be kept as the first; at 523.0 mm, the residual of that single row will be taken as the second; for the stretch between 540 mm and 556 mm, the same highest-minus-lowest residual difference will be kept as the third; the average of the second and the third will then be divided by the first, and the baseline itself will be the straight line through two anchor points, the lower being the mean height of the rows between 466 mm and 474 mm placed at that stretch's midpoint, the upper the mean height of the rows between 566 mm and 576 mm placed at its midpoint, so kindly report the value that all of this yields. -0.3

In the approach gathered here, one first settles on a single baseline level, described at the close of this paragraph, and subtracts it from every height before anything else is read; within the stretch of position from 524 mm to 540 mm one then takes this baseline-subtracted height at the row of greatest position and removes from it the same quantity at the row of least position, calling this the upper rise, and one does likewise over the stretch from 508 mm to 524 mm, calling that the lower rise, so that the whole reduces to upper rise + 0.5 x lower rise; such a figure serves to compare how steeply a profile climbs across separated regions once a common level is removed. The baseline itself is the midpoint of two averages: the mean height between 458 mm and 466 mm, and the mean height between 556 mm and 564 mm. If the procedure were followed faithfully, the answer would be 3.5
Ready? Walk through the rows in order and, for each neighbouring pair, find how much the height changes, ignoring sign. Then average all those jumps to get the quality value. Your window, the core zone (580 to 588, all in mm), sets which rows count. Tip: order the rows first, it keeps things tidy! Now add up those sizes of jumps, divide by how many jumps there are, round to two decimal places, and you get 1.40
